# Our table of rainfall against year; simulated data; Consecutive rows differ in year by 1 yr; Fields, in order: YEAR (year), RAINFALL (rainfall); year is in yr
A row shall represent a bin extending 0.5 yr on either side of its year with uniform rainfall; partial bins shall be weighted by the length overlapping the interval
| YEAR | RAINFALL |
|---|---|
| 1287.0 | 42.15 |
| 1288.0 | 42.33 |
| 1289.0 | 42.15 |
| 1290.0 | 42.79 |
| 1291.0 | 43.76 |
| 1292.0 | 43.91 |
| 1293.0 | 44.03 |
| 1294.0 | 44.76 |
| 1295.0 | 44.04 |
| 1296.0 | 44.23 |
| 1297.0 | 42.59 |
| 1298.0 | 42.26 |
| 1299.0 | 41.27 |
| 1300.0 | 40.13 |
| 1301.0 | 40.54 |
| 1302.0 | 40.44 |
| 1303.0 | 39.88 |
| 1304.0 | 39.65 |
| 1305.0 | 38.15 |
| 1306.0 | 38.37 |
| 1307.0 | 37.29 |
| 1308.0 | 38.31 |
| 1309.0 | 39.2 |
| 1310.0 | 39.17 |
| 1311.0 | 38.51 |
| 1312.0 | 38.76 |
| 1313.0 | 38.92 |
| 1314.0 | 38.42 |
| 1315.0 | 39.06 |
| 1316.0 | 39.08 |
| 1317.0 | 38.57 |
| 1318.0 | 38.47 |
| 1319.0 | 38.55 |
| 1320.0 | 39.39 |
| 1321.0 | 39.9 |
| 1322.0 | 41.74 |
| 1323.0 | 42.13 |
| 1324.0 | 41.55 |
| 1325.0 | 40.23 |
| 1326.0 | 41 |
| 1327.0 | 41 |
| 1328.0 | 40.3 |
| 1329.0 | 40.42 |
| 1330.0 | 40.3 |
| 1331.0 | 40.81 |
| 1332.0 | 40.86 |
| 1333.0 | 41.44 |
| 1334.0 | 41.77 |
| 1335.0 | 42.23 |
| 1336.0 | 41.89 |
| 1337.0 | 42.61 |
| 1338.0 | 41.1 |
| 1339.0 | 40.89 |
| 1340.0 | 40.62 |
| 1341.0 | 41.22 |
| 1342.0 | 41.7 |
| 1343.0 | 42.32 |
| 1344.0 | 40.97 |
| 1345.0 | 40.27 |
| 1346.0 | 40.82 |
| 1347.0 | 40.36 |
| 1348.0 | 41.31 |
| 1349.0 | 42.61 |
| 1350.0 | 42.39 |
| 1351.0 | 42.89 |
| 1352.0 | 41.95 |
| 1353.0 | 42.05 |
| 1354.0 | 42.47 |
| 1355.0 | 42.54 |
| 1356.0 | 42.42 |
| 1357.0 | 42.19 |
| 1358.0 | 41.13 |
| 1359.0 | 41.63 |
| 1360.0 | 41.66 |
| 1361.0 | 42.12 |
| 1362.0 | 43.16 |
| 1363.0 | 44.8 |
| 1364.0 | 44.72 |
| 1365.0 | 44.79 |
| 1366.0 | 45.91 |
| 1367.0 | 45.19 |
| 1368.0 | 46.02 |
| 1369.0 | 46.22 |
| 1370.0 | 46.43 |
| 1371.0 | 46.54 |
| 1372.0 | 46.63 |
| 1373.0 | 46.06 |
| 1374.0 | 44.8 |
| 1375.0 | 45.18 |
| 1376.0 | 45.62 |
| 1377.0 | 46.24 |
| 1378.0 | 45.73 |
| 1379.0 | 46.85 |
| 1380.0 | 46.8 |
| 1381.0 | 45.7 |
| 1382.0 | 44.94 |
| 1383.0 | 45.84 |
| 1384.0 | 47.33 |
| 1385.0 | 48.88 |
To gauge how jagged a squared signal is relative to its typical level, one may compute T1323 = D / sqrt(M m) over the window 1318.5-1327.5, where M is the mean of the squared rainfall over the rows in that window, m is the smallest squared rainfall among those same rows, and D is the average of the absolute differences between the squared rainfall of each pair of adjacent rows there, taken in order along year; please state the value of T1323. 0.041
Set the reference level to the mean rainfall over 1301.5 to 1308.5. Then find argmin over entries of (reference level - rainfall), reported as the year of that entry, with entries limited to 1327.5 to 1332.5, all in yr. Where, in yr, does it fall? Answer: 1332.0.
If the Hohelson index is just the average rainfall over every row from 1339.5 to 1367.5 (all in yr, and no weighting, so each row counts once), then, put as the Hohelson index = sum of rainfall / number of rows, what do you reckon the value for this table 42.4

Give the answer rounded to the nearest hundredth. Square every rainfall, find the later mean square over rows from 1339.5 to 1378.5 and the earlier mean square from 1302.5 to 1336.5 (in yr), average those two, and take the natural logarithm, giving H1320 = 7.46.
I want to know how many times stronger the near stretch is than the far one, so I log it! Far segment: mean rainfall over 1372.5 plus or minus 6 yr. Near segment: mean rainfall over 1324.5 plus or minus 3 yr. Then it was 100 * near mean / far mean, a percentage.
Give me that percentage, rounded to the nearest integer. 90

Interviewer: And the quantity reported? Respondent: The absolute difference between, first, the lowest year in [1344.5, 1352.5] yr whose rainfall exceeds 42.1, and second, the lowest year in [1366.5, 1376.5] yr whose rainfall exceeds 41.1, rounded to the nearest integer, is 18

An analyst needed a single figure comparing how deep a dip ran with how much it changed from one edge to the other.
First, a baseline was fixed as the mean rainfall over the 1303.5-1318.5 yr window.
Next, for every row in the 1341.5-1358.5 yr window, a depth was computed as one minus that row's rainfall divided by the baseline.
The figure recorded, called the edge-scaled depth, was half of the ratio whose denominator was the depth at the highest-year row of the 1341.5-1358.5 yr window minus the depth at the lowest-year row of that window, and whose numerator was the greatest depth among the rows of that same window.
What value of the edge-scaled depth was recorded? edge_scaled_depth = -1.4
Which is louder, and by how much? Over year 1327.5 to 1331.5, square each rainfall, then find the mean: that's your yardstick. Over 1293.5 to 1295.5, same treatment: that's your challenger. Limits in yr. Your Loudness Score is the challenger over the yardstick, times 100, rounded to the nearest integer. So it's 120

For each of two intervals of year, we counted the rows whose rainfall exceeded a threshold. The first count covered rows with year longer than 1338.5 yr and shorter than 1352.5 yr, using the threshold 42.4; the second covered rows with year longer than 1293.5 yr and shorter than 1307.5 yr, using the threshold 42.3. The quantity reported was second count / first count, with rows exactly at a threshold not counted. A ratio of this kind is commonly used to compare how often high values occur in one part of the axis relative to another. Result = 2.00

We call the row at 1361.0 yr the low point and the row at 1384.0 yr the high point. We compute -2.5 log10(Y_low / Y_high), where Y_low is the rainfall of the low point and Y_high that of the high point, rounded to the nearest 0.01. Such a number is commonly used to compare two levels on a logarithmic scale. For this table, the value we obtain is 0.13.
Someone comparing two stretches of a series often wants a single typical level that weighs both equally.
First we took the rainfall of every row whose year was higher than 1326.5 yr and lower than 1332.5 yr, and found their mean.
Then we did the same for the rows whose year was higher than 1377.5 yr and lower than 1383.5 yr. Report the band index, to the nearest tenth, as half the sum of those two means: 43.3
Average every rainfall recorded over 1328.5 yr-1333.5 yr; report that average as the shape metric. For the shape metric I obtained 40.8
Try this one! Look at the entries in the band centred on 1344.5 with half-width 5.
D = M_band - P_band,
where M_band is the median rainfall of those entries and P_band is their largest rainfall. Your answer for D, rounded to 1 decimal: -1.5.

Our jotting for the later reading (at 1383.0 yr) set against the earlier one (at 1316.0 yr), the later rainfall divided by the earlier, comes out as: 1.17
